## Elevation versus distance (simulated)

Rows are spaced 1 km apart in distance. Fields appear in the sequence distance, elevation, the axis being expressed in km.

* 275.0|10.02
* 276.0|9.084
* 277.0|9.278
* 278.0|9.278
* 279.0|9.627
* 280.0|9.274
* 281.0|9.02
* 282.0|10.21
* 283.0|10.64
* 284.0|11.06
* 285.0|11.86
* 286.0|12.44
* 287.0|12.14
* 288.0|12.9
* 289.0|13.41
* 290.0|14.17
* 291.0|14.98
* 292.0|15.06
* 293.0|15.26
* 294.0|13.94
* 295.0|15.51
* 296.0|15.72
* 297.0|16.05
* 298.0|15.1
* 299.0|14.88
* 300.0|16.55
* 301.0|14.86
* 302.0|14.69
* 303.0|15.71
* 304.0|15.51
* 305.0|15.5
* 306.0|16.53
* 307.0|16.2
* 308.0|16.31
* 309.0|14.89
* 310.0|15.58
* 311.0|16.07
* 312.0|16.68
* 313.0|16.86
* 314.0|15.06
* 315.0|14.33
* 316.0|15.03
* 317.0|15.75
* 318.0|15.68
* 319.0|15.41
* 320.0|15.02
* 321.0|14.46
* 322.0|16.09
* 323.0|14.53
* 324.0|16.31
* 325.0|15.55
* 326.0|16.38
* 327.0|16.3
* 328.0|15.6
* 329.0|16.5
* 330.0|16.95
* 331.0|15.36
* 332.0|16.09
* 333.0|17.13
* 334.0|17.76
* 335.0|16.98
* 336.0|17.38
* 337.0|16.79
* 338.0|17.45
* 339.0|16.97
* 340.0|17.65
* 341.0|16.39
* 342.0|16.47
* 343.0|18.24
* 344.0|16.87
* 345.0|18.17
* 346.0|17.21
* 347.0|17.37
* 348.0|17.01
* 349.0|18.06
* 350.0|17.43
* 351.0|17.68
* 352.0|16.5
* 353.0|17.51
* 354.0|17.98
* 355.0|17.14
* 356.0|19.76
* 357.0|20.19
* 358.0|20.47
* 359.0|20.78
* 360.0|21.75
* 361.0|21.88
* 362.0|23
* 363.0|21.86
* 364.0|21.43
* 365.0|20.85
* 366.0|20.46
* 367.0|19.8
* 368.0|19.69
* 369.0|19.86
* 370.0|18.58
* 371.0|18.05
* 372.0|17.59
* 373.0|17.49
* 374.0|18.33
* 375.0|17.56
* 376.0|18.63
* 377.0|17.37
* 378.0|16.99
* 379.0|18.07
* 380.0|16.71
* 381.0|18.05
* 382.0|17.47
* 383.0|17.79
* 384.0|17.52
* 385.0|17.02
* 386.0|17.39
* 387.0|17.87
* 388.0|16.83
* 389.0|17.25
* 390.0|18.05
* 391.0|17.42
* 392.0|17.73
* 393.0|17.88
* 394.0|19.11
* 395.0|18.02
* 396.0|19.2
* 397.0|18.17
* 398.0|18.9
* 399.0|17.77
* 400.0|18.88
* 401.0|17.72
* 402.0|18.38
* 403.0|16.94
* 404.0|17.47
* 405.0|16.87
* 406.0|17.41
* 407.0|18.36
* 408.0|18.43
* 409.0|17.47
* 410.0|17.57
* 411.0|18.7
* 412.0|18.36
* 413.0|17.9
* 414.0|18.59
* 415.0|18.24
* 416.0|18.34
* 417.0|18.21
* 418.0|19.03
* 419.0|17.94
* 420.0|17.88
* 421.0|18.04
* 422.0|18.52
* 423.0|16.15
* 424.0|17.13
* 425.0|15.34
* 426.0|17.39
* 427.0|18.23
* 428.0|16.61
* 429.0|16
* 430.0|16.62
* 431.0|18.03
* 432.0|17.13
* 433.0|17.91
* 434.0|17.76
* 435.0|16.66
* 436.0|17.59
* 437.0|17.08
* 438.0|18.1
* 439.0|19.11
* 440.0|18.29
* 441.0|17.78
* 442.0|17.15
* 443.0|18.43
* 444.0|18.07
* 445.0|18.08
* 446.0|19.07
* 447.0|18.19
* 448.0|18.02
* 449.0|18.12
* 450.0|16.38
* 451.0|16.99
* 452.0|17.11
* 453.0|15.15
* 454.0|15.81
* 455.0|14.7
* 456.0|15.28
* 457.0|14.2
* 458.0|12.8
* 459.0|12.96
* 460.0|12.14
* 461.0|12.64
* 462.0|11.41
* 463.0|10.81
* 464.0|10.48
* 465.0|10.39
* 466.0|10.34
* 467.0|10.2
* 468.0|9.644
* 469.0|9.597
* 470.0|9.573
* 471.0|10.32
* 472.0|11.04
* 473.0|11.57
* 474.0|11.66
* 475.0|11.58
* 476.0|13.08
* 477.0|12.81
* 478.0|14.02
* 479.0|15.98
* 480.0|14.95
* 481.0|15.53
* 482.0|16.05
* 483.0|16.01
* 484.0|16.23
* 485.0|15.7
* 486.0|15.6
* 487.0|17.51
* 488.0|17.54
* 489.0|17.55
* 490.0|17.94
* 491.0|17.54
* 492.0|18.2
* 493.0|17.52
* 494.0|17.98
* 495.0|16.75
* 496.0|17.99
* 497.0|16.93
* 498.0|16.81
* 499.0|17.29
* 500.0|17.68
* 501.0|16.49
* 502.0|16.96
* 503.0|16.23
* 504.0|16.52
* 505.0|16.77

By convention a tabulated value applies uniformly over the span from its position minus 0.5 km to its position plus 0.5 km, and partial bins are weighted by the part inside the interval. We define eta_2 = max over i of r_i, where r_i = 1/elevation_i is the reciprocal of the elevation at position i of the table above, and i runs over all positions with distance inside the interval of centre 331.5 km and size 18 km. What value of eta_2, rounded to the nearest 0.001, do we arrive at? 0.069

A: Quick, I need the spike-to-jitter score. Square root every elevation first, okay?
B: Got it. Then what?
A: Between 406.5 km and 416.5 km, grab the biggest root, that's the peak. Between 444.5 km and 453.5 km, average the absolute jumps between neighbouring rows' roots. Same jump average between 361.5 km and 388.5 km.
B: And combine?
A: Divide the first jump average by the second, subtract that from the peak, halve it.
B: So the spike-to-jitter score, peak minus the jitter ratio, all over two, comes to 1.53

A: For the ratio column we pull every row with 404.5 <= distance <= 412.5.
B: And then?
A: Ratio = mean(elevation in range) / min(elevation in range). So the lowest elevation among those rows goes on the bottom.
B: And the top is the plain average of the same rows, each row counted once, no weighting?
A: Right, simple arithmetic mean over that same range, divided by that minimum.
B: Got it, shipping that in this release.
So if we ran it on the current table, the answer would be 1.06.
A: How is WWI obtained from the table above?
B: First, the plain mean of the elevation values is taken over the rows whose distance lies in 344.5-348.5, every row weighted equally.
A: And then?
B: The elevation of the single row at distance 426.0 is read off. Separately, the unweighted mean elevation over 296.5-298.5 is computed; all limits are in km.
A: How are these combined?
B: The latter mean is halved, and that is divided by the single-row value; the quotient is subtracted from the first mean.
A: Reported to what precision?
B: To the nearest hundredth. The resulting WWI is 16.99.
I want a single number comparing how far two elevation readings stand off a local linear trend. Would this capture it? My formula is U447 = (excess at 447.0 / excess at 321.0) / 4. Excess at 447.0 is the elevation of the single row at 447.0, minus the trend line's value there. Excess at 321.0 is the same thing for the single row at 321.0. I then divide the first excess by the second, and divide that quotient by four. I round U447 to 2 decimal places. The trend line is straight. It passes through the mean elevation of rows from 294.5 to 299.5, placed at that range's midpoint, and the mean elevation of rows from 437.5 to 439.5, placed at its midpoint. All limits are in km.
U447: 0.10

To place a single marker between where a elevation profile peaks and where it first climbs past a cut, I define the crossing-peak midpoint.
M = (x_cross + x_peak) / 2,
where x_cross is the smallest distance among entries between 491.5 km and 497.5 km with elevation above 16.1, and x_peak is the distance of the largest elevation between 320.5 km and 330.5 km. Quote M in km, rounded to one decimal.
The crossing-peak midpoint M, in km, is 411.0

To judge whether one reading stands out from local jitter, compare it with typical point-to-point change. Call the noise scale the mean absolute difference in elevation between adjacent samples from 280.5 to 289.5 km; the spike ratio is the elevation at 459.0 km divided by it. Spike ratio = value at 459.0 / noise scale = 21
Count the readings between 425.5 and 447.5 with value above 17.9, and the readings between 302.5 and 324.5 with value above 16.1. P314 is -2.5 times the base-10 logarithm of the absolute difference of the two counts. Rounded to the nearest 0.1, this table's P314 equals -1.7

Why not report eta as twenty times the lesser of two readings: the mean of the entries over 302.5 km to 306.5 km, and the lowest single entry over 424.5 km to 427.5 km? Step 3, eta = 307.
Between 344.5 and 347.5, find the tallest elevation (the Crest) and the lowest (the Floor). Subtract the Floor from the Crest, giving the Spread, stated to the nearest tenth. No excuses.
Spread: 1.0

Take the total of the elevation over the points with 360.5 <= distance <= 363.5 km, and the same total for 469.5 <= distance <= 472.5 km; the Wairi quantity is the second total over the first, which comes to 0.46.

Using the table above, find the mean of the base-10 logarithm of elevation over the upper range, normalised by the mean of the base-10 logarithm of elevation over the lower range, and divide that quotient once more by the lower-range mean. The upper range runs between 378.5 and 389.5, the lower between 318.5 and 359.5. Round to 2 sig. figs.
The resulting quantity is 0.82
